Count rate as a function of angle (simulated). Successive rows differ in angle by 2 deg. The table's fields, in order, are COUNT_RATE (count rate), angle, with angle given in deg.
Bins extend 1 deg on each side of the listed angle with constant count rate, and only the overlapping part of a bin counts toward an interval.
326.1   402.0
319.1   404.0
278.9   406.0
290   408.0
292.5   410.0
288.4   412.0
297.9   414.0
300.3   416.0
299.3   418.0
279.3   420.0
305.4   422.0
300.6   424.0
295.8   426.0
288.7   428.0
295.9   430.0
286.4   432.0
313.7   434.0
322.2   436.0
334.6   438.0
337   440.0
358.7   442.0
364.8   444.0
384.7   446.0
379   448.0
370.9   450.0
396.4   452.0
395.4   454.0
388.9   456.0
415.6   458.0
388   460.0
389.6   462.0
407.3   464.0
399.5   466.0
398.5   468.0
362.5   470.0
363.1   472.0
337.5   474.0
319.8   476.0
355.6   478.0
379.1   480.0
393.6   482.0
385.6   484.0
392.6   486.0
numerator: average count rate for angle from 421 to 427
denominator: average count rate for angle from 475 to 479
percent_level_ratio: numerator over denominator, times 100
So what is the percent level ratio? 89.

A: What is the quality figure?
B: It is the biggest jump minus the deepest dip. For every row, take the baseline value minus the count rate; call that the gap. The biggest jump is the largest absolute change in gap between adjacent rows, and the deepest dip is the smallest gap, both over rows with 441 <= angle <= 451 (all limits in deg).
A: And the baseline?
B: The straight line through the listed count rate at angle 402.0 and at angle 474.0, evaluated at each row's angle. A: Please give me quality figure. 71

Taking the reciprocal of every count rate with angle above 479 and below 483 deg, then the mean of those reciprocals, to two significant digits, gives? 0.0026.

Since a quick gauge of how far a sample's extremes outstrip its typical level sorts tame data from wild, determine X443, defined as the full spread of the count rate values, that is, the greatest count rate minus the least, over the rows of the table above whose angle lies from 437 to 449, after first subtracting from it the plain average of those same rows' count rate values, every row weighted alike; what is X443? -310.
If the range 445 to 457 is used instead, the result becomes -360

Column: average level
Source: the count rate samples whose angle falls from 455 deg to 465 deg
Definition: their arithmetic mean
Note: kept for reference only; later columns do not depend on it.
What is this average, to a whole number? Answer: 398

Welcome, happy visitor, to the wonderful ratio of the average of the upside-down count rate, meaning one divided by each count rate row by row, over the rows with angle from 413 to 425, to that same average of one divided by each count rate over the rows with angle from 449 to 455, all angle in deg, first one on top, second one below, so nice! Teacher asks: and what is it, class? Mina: 1.30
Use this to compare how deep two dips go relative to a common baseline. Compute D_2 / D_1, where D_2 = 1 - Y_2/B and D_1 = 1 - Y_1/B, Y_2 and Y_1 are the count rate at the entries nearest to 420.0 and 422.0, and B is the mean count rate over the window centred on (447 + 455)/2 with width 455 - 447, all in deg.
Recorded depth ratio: 1.3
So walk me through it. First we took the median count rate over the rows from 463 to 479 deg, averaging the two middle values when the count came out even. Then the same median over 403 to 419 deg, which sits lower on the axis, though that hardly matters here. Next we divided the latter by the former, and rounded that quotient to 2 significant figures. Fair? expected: 0.81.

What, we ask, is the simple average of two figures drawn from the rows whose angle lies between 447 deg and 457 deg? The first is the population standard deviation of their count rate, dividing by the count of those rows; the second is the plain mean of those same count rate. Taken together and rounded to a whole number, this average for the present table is 198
